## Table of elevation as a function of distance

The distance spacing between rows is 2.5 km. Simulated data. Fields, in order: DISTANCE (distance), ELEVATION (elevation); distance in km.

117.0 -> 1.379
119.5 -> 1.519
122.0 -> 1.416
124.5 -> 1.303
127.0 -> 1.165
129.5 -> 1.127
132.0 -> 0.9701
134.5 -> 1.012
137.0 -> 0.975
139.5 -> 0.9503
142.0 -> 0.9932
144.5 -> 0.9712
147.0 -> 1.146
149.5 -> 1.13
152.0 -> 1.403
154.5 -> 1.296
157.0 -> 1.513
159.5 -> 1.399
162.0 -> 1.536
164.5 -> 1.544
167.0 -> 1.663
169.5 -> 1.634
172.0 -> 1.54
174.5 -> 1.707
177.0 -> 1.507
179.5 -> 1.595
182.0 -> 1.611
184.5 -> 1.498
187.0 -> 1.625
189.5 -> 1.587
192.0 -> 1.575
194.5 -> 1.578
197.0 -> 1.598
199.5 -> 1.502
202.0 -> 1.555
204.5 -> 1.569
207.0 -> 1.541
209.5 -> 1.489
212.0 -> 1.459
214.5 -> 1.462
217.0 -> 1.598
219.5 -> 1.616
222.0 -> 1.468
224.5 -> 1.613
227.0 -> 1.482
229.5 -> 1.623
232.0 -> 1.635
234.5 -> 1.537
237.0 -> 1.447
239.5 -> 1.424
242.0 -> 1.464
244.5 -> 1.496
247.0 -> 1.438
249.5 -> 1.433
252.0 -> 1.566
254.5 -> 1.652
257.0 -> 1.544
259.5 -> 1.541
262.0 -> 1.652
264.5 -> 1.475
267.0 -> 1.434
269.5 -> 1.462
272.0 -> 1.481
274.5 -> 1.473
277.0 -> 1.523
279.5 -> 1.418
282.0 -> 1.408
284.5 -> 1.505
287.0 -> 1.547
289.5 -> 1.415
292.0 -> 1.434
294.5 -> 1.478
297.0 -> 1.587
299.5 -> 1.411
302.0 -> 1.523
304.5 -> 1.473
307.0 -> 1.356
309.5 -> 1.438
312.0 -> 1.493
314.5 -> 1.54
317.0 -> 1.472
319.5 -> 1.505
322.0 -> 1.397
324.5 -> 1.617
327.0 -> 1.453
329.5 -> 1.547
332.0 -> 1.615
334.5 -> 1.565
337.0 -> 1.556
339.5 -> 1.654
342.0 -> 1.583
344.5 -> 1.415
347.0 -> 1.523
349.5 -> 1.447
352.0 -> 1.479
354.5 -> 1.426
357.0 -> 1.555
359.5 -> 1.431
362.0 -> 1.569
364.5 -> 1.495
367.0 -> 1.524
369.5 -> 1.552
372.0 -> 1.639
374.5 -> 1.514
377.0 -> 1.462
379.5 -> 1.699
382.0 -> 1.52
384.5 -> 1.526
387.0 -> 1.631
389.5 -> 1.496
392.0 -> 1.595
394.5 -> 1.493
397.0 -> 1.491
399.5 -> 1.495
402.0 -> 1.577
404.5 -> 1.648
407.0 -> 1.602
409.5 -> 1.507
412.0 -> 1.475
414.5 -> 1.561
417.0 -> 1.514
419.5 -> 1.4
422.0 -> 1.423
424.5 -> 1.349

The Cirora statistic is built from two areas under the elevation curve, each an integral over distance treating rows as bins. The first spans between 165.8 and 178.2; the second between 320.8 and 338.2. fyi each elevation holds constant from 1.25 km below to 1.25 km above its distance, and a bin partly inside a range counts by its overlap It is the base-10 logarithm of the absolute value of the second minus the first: 0.8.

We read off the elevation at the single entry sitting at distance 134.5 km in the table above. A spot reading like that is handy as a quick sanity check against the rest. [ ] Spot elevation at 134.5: 1.012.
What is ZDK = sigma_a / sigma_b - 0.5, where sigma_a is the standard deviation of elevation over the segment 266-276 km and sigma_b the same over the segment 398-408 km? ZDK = -0.2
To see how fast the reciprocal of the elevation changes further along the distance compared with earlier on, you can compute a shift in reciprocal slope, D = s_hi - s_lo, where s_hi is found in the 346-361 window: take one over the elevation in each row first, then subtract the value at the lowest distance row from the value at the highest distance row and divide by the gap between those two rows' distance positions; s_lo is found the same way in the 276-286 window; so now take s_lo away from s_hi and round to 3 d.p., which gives 0.002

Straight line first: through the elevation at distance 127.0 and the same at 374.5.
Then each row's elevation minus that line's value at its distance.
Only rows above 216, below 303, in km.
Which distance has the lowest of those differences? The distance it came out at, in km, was 299.5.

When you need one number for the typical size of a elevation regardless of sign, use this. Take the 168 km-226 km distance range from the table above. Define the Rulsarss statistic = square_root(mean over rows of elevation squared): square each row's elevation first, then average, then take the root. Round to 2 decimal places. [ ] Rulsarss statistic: 1.56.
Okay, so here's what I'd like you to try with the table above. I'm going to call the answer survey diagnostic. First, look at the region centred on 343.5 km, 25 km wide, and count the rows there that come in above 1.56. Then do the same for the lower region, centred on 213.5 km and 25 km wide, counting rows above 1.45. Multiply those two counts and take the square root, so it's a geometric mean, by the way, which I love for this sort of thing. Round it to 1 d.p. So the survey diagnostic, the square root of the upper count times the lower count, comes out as 6.3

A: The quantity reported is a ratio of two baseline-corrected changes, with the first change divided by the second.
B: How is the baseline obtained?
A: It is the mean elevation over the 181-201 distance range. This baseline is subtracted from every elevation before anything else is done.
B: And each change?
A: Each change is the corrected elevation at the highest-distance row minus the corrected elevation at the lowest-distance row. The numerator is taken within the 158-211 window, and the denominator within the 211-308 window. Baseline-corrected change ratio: -1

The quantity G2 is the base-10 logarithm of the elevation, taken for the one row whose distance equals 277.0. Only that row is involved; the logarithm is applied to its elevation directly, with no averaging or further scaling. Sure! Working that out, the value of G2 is 0.183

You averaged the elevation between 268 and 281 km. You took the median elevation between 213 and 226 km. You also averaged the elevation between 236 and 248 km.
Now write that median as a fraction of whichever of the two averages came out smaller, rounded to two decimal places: 1.10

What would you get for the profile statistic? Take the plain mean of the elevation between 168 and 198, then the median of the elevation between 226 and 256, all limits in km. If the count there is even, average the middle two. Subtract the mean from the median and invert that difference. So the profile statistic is -10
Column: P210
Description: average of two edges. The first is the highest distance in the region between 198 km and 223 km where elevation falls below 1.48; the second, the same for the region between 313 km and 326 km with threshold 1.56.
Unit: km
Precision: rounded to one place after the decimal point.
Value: 272.0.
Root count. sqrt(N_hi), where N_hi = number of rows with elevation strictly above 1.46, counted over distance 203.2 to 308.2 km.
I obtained 5.5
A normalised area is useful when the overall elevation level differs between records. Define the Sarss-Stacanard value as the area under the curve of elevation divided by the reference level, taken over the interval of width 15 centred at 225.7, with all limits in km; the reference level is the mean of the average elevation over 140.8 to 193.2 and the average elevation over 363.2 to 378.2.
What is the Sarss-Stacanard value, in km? 15.8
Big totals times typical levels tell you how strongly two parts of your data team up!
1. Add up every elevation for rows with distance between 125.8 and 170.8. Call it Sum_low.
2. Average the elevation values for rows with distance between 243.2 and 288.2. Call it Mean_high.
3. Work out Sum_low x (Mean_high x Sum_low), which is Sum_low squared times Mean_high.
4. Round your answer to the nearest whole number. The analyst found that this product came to 756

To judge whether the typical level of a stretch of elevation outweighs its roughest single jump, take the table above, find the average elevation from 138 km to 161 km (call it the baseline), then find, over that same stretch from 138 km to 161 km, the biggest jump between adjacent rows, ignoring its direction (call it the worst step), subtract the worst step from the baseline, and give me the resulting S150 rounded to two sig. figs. 0.93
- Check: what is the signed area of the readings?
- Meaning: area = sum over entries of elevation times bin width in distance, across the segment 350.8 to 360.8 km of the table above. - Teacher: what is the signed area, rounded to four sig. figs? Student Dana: 14.73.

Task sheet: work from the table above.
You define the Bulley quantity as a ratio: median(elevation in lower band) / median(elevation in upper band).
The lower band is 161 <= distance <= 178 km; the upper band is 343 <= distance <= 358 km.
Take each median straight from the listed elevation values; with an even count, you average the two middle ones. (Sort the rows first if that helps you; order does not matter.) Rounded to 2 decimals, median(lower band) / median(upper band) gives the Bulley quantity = 1.06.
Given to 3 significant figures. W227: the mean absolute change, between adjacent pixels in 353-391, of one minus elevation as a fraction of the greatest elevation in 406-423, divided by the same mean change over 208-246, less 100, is -98.6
